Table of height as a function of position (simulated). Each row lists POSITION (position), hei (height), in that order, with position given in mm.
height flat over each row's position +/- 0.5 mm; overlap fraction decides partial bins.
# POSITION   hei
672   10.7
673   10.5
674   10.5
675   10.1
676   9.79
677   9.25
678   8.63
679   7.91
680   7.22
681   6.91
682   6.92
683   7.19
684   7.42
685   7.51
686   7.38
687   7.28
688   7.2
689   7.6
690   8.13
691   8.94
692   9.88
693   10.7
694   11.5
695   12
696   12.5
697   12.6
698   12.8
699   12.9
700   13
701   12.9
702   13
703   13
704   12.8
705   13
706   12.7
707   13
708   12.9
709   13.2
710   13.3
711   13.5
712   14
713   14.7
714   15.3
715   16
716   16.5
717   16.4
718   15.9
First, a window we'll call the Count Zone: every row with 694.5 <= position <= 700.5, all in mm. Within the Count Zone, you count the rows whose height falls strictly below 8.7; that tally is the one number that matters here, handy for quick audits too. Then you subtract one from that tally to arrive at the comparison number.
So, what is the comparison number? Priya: -1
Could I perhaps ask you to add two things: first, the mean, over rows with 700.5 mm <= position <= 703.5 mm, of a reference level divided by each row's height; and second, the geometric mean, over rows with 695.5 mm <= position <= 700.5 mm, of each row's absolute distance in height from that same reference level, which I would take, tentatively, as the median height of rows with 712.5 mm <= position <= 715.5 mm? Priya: 3.71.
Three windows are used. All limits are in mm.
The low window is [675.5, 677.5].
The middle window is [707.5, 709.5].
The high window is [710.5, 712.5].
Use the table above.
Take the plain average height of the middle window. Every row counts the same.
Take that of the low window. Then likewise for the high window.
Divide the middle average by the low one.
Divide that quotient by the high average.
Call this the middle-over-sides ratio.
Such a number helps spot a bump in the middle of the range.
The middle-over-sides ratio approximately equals 0.100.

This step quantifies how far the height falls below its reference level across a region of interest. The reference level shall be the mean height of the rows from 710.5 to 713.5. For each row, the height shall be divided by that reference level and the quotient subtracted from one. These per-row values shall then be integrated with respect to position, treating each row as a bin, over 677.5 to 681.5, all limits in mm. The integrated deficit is 1.8 mm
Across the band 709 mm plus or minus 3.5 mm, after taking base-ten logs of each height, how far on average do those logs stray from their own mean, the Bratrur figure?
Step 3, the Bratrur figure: 0.010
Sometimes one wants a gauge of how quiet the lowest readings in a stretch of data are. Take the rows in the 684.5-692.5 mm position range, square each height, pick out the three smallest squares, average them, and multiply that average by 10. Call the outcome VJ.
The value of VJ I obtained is 531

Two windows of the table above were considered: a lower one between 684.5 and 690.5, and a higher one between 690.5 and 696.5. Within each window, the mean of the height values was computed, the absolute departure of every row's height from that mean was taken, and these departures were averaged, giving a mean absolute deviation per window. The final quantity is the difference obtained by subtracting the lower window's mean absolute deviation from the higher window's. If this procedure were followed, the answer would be 0.8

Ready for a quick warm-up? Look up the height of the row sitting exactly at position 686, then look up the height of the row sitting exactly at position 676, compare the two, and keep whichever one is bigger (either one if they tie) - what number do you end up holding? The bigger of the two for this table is 9.8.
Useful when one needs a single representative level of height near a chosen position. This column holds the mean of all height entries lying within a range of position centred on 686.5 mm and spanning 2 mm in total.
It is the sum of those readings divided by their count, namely 7.3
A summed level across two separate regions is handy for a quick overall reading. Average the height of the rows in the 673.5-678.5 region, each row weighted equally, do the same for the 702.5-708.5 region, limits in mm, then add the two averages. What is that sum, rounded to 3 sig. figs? 22.6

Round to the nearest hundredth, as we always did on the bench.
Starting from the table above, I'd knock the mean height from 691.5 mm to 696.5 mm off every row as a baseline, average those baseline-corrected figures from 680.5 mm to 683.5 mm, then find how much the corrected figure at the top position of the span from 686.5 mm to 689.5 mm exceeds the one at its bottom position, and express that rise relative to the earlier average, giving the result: -0.07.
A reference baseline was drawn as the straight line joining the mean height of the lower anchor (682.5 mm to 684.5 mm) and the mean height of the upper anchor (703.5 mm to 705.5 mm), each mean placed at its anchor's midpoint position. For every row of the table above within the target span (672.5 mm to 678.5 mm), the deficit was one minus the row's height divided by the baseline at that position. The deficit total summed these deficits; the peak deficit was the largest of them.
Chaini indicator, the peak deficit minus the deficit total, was 5.0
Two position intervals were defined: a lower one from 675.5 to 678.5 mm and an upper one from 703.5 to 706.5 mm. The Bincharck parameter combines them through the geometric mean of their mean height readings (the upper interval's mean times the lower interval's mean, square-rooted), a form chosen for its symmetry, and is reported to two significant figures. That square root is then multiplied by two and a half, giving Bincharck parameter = 27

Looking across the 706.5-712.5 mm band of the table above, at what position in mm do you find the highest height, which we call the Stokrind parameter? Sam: 712 mm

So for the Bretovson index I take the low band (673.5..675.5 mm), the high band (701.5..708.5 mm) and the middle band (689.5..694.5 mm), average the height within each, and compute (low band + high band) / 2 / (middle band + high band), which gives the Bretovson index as 0.51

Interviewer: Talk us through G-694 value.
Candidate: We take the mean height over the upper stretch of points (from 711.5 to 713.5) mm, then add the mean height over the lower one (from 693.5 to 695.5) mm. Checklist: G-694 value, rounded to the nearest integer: 26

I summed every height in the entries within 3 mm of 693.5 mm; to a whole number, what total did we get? 66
